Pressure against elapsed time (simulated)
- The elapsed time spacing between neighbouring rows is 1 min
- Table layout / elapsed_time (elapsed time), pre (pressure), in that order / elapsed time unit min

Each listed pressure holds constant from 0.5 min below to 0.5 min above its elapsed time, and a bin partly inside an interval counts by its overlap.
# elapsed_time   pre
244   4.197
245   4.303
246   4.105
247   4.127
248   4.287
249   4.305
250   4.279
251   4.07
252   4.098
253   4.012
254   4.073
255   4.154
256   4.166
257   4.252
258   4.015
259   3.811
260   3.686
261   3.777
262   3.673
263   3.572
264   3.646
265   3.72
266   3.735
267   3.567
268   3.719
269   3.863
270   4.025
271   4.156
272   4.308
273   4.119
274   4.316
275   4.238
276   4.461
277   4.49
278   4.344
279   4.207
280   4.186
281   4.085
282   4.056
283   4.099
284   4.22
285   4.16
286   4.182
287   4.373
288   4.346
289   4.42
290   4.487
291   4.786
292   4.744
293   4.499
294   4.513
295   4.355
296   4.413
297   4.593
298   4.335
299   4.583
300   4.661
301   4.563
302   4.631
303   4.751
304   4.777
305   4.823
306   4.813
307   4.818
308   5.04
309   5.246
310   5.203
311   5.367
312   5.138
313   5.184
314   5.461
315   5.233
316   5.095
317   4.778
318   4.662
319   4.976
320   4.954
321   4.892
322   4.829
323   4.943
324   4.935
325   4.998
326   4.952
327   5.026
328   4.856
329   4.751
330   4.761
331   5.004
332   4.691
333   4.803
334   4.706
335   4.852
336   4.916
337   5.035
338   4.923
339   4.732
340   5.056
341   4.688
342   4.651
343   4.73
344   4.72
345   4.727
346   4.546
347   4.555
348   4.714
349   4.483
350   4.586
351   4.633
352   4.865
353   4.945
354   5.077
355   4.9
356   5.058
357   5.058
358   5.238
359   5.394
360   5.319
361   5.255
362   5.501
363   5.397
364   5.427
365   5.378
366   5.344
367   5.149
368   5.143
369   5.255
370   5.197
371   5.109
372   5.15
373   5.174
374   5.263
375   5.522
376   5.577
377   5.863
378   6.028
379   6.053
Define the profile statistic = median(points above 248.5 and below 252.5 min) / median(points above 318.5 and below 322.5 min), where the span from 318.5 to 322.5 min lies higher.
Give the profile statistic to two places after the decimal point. 0.85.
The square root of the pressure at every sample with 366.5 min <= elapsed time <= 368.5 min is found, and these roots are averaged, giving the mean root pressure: 2.27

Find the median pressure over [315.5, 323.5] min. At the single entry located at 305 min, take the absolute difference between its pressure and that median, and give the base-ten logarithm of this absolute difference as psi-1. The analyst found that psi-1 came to -1.0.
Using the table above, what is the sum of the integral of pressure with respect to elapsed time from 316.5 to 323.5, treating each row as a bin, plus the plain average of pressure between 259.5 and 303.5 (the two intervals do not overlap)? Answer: 38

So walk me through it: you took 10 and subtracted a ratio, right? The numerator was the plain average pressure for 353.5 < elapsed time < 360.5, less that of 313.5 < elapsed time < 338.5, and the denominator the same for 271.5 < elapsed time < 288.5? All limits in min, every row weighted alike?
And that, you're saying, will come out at 9.95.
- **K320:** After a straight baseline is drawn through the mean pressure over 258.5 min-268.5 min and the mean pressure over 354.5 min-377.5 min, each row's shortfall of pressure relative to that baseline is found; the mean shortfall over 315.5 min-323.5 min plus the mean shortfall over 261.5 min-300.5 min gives -0.57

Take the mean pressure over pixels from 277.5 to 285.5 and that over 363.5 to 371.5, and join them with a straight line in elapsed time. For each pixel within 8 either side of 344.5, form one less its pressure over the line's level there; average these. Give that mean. 0.047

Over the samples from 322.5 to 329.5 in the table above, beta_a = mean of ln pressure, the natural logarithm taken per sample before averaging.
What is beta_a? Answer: 1.59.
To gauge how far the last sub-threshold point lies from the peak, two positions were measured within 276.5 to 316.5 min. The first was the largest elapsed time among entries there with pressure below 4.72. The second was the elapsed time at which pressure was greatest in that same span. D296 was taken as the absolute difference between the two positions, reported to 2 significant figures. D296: 12 min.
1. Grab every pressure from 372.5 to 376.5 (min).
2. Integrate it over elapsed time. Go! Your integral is 21.5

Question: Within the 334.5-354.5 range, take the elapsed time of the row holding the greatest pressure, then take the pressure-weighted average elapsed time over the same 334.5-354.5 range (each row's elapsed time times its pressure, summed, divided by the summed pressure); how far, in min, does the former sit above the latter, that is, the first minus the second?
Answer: 9.5 min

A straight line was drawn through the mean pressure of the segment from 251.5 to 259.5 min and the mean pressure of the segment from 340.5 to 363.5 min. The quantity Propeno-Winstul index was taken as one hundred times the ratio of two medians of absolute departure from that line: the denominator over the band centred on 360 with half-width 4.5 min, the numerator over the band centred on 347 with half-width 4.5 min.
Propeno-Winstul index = 82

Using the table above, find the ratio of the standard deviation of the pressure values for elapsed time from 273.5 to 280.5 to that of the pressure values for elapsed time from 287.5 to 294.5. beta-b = 0.74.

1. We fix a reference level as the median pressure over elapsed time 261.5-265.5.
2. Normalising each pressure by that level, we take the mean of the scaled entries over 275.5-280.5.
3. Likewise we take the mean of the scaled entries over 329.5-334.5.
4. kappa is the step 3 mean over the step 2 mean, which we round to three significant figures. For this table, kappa 1.10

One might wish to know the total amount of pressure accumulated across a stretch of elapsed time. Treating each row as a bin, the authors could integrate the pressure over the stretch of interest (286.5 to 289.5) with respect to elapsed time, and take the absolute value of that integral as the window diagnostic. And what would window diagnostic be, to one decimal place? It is 13.1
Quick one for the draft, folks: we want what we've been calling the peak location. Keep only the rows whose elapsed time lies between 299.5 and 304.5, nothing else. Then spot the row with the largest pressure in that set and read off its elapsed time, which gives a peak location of 304 min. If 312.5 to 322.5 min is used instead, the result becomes 314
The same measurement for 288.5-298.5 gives 291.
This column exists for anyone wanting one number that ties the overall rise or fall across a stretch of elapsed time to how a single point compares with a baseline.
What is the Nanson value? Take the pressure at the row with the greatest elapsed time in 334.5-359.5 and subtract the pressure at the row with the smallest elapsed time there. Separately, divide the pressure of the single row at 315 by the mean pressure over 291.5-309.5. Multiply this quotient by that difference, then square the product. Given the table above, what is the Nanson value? 0.37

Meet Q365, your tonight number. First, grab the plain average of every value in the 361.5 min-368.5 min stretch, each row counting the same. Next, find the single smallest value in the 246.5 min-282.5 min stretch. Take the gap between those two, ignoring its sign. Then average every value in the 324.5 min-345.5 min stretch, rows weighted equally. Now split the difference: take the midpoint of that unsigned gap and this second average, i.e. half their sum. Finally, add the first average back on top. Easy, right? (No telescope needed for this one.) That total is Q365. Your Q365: 8.64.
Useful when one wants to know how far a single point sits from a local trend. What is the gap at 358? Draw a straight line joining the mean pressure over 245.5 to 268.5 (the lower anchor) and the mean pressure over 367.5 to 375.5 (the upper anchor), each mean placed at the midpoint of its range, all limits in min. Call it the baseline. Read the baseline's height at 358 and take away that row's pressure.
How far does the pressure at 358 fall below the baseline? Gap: -0.16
